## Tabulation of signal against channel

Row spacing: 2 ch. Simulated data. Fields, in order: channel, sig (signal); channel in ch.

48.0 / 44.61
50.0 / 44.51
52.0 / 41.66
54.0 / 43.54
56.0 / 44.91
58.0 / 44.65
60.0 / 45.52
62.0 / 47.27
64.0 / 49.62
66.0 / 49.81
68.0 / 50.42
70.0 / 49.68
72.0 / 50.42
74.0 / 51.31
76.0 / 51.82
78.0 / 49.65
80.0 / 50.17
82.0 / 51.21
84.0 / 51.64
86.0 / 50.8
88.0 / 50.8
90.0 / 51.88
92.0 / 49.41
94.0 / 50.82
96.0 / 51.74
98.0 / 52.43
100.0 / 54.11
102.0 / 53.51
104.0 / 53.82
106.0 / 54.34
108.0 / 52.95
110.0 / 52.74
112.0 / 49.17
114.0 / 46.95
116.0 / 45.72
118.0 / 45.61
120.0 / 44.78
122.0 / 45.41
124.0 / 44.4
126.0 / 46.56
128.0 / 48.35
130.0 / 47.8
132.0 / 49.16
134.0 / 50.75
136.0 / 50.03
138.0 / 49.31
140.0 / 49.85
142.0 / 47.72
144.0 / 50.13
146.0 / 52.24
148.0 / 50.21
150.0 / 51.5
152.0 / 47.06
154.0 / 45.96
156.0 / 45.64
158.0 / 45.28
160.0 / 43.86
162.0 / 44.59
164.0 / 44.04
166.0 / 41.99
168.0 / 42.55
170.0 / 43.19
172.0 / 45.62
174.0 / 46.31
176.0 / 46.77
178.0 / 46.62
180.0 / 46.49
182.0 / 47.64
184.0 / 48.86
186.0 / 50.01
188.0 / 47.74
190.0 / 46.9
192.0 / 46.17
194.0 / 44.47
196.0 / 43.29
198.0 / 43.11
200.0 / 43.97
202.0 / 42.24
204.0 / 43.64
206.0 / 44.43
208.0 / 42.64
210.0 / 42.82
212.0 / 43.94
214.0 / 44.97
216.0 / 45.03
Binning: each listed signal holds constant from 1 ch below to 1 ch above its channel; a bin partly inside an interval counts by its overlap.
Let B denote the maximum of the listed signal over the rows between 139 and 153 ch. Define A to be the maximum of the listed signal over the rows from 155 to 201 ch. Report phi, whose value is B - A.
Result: 2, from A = 50.01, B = 52.24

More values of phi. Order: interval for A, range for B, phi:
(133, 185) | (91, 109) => 2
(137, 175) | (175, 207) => -2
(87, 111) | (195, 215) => -9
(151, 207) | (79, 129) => 4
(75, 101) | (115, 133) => -5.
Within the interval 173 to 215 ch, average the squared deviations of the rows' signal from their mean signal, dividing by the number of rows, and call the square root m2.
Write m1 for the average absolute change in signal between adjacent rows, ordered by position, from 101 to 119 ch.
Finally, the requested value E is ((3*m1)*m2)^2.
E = 58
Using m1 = 1.2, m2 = 2.13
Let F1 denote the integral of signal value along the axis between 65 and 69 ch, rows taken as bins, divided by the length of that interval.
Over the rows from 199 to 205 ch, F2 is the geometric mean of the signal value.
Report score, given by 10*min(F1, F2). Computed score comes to 433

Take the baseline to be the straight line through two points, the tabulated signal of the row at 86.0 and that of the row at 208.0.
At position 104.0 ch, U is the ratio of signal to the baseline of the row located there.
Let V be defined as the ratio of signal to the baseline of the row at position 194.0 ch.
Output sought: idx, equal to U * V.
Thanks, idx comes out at 1.11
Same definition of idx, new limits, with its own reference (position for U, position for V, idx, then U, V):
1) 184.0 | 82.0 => 1.11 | 1.10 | 1.00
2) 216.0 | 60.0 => 0.93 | 1.07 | 0.87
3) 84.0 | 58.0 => 0.86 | 1.01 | 0.85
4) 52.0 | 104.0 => 0.85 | 0.78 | 1.09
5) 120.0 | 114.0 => 0.89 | 0.92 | 0.96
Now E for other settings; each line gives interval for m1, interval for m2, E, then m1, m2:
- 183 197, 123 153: 61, 1.3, 1.98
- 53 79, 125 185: 67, 1.0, 2.63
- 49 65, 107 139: 158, 1.6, 2.59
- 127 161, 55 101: 101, 1.4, 2.32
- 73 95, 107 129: 81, 1.0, 2.86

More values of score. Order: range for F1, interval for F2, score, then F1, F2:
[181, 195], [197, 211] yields 433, 47.4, 43.3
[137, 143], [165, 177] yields 444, 49.0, 44.4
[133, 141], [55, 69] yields 474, 50.0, 47.4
